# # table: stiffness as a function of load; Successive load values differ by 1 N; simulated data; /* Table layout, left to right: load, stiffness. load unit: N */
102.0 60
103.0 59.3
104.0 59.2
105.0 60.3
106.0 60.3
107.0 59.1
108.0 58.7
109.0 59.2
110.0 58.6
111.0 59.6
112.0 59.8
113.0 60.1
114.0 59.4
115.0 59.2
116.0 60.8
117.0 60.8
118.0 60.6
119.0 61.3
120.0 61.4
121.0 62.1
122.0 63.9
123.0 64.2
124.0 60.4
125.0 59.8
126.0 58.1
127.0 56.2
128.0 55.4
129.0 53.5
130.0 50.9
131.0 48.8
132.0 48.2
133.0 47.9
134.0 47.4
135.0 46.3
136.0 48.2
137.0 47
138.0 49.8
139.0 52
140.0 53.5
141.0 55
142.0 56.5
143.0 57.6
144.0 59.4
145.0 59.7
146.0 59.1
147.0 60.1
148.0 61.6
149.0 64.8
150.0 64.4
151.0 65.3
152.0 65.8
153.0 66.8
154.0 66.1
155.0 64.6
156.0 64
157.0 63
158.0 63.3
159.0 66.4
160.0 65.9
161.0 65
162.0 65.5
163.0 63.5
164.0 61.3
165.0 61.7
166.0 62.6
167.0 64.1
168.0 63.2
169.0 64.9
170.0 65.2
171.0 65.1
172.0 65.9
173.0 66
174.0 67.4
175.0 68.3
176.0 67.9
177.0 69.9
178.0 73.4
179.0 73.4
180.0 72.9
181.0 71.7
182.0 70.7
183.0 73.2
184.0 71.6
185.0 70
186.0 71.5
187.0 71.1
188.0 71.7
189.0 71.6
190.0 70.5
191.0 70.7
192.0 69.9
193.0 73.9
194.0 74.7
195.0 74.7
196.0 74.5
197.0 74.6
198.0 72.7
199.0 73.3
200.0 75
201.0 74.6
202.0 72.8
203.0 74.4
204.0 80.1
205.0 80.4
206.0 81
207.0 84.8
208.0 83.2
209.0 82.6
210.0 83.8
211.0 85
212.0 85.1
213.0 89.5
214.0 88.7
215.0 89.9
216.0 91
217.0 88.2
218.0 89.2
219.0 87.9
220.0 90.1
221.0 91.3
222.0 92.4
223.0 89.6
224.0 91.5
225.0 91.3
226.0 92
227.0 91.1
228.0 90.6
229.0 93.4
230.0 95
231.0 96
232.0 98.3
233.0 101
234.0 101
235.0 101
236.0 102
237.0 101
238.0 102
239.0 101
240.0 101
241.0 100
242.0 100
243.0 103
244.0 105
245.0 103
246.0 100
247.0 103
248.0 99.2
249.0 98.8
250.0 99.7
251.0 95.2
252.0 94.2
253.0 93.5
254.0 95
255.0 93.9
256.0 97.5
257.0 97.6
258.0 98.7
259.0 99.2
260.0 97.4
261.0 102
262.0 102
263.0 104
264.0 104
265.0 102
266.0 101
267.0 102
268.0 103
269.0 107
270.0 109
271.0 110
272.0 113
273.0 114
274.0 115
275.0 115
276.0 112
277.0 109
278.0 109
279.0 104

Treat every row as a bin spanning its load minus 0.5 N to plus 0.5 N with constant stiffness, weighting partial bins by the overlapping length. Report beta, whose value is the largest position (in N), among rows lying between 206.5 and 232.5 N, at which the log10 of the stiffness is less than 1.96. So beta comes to 228.0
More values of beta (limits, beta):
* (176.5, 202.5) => 202.0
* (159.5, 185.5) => 185.0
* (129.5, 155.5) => 155.0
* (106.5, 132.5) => 132.0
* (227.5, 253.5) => 228.0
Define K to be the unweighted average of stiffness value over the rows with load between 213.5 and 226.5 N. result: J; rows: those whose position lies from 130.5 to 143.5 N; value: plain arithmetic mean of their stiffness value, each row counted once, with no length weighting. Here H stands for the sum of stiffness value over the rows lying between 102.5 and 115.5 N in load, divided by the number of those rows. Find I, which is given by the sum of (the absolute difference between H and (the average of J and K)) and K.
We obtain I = 101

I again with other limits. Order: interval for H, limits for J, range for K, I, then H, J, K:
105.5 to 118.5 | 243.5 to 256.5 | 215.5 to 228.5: 125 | 60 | 98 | 90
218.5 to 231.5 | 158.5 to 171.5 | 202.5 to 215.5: 101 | 92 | 64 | 84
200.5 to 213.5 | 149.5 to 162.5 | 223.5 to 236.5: 97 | 81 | 65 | 96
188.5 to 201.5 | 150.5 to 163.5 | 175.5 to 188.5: 76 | 73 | 65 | 71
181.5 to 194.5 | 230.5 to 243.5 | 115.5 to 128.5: 69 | 72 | 101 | 60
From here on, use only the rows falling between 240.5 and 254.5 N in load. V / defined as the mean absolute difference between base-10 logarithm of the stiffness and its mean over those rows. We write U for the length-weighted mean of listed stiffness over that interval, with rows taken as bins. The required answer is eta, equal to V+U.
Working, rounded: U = 99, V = 0.0124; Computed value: 99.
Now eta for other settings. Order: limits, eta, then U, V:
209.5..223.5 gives 89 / 89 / 0.0095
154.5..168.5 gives 64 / 64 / 0.0082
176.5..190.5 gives 72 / 72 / 0.0055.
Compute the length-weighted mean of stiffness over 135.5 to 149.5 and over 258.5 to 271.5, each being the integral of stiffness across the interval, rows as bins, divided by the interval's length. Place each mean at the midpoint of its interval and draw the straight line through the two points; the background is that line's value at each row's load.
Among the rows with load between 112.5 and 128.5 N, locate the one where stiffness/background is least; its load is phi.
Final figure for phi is 128.0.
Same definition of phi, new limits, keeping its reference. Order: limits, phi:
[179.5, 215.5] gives 202.0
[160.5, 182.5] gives 164.0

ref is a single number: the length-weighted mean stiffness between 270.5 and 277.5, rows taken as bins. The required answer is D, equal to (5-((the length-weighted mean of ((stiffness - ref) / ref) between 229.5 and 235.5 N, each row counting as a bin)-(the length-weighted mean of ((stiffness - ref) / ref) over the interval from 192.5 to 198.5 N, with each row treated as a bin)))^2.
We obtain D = 23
